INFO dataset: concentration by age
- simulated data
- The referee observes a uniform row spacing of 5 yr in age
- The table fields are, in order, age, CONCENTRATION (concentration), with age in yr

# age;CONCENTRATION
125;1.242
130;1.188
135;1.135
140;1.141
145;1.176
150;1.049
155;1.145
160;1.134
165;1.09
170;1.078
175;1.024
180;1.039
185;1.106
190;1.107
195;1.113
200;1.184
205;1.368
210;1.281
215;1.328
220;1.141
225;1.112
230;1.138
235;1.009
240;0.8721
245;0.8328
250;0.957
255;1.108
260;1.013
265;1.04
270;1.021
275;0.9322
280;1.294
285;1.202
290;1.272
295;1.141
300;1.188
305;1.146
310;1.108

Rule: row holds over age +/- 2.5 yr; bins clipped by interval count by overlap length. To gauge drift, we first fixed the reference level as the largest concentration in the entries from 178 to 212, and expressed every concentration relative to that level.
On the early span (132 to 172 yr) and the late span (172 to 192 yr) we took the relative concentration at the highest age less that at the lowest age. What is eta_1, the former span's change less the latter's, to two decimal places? -0.14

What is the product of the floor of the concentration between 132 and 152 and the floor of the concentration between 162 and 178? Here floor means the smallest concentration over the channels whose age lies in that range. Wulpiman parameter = 1.07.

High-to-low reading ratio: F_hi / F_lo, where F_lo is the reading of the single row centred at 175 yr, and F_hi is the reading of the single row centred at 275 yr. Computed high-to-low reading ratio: 0.91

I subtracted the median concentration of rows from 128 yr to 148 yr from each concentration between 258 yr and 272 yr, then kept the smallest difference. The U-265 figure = -0.15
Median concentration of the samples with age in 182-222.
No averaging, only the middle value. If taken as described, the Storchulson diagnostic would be 1.16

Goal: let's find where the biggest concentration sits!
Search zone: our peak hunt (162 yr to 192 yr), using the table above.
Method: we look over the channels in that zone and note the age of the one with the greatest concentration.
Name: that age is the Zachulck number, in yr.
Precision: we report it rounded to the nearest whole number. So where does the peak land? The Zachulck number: 190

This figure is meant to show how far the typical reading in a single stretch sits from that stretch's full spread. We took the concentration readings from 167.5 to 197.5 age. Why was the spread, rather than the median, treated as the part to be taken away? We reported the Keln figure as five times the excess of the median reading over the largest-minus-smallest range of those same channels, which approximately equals 5.0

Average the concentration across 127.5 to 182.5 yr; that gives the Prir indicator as 1.11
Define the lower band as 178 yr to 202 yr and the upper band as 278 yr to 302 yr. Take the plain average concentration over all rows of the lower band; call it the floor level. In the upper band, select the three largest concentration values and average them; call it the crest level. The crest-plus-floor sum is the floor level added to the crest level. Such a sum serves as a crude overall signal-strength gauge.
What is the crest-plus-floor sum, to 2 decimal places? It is 2.37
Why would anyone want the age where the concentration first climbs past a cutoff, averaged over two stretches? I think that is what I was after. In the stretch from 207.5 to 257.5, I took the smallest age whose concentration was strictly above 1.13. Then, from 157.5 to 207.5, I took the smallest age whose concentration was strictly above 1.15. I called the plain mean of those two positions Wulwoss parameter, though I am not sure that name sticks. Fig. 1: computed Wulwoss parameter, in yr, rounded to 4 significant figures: 205.0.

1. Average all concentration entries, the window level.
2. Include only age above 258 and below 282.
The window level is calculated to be 1.06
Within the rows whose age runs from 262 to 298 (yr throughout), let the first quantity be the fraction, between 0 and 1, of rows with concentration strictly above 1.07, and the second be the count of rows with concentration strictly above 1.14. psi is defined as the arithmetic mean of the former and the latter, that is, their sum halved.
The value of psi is 2.3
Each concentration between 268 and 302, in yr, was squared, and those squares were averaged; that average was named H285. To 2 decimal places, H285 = 1.34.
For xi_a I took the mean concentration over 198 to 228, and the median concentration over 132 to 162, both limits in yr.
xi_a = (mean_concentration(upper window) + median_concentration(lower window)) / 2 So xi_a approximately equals 1.19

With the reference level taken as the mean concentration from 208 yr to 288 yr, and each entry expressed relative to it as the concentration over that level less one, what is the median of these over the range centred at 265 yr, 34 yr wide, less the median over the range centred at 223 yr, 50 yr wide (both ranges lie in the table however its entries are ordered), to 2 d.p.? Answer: -0.11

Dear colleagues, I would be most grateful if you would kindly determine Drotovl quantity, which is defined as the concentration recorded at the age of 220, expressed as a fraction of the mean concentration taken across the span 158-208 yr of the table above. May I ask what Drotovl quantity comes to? 1.01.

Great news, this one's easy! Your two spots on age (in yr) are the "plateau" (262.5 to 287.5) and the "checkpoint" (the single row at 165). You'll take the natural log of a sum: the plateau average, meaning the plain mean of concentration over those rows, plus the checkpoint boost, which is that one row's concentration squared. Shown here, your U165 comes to 0.83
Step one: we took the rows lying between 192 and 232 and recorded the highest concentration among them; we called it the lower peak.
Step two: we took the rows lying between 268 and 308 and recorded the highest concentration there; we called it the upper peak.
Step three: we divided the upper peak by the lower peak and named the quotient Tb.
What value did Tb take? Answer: 0.95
